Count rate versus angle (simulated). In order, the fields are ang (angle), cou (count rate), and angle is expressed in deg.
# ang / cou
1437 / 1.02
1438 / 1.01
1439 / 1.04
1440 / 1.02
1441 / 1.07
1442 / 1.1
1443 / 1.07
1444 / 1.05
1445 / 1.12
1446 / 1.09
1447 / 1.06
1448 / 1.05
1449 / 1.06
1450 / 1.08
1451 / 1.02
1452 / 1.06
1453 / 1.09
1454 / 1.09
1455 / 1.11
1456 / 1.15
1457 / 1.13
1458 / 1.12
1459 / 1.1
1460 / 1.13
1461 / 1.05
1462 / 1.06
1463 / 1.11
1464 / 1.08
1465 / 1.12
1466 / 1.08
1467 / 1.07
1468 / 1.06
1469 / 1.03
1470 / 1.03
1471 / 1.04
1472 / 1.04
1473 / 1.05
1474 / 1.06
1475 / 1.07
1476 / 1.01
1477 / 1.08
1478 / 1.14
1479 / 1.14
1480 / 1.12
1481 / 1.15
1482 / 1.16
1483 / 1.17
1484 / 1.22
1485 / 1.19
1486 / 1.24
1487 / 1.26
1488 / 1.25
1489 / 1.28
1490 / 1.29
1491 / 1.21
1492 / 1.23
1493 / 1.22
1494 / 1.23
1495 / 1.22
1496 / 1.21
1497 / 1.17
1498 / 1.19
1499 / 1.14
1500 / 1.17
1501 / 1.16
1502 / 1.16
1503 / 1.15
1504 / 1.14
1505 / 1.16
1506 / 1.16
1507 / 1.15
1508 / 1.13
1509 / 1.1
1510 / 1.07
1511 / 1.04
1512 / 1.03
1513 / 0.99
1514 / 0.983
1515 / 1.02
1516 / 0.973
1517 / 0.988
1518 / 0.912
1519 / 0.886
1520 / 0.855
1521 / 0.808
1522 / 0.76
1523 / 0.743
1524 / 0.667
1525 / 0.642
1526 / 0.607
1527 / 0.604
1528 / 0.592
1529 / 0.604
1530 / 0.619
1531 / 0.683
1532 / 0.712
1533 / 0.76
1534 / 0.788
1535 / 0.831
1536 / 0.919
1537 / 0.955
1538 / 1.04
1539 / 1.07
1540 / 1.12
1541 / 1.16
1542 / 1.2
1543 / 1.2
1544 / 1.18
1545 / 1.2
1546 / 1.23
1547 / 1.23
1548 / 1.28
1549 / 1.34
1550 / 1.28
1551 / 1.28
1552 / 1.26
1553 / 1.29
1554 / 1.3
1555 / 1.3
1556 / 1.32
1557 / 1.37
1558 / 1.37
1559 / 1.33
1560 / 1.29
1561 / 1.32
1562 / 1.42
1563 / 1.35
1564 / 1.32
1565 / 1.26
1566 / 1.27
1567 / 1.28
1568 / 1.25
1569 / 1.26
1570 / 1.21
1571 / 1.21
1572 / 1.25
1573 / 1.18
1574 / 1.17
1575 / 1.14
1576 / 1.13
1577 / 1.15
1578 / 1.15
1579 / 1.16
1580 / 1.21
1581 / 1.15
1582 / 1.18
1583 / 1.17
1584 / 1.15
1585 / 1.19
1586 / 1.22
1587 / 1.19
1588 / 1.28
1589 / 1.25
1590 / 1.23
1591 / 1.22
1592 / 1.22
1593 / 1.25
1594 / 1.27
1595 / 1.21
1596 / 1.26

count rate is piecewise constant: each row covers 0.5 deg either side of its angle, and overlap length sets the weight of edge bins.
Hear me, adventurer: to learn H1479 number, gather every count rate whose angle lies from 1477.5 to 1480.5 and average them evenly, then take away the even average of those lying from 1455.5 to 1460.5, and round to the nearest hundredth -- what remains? 0.01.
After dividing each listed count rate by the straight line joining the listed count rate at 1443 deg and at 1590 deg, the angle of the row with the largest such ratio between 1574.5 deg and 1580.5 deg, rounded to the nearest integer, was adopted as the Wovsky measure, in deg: 1580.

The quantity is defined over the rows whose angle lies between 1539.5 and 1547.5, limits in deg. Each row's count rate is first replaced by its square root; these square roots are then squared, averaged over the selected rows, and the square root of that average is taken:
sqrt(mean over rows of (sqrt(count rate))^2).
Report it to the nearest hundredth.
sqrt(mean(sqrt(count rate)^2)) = 1.09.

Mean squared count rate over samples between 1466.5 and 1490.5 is 1.29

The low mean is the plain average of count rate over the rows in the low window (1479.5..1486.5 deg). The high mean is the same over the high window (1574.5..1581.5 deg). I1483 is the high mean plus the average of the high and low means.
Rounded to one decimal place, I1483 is 2.3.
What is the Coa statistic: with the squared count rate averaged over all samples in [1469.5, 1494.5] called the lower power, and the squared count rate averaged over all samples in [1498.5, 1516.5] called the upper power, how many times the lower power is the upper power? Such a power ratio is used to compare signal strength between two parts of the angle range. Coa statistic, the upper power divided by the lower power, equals 0.9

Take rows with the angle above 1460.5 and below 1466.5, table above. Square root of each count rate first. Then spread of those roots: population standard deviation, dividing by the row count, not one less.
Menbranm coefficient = 0.0120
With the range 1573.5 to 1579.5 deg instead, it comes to 0.0060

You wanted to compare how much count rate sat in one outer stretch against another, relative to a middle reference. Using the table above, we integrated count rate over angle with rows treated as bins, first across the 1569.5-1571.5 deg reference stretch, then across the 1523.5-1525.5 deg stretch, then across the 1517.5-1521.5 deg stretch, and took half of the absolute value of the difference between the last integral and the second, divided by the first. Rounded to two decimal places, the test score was 0.44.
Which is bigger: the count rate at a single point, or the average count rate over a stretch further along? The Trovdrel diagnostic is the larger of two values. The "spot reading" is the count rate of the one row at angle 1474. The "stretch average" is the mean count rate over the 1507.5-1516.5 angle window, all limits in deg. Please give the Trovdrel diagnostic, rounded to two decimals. 1.06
